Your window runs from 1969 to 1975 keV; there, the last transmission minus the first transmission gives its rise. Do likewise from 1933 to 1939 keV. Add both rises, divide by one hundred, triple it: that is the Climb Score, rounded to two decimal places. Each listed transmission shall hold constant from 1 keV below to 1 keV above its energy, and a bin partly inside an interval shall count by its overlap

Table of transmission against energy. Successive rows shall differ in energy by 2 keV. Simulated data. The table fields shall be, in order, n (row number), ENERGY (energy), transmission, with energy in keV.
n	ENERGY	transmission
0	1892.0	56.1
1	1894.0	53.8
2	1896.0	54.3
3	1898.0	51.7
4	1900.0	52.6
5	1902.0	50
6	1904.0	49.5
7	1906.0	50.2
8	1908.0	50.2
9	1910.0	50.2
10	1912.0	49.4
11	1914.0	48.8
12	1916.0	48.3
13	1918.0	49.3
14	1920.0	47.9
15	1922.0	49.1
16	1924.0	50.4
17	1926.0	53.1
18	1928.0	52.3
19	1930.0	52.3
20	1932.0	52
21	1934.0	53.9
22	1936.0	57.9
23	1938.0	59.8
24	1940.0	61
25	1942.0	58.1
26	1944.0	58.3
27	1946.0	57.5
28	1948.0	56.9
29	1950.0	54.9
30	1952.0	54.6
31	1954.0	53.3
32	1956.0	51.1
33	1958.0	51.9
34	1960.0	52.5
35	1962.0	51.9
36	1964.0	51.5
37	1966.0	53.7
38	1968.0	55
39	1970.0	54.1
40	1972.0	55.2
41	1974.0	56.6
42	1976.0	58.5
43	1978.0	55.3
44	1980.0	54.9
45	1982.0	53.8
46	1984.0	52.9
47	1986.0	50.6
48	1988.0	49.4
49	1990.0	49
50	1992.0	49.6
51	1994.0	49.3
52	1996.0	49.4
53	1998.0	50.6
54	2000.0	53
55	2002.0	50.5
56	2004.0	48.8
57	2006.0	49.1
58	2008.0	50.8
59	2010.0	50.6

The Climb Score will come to 0.25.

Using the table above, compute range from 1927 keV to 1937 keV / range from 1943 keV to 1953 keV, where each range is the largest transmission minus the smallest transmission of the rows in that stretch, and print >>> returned 1.6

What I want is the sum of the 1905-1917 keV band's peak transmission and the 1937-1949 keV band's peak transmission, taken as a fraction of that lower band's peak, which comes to 2.22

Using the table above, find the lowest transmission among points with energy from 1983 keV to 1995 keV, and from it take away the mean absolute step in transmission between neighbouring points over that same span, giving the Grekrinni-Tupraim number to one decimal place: 48.0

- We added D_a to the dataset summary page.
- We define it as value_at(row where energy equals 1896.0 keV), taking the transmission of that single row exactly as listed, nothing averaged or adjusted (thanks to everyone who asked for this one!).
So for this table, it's 54.3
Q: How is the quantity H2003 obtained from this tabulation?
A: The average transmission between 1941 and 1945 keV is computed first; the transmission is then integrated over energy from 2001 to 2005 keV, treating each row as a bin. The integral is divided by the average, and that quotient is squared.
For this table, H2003 11.6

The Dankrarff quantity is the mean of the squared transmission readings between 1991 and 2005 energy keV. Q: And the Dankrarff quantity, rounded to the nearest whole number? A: 2519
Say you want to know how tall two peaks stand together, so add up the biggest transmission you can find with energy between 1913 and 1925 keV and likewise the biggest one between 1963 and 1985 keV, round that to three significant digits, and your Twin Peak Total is 109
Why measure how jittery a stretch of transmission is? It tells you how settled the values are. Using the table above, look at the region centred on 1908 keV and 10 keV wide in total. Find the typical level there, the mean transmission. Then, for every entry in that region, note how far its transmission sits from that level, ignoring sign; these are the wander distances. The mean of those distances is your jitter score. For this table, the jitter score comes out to 0.4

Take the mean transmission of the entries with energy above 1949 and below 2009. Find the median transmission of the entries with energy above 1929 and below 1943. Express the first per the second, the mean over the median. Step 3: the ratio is 0.90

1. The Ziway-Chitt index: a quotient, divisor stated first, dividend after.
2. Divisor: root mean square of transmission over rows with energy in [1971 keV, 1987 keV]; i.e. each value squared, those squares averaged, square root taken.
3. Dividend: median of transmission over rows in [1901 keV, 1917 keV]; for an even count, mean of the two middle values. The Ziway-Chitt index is 0.91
